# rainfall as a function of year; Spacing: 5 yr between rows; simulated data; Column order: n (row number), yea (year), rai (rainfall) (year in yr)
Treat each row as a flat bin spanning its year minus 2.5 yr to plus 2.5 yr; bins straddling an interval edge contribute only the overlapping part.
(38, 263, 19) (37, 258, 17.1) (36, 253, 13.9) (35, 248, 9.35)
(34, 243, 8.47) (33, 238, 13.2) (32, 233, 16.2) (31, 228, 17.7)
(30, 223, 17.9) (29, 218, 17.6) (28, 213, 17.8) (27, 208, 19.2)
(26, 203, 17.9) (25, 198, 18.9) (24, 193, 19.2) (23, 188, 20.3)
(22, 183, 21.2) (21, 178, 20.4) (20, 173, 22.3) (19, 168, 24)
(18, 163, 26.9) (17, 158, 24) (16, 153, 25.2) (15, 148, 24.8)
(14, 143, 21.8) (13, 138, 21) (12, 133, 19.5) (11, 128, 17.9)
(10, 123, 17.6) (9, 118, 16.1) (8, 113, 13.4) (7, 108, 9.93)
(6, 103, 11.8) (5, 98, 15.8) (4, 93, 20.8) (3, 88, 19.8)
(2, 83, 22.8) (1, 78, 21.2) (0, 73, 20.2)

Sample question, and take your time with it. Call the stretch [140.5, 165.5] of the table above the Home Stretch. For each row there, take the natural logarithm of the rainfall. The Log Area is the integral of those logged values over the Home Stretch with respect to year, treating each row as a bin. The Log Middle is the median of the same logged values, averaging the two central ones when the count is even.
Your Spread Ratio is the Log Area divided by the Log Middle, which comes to 24.9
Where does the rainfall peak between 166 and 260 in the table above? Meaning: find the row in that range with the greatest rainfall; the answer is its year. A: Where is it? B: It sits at 168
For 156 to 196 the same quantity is 163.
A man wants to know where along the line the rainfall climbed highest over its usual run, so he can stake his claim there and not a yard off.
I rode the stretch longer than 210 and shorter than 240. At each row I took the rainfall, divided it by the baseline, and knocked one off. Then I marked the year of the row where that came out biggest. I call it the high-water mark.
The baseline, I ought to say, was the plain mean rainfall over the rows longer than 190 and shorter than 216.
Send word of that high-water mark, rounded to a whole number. 223 yr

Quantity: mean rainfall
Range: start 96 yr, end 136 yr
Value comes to 15.3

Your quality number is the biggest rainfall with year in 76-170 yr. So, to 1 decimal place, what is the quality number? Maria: 26.9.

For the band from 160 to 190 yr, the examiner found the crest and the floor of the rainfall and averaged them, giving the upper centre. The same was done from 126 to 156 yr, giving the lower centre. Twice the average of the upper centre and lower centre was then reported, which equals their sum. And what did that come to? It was 45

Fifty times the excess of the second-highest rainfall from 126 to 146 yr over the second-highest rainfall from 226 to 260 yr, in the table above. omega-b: 195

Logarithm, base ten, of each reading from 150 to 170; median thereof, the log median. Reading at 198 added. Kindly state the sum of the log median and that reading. 20.3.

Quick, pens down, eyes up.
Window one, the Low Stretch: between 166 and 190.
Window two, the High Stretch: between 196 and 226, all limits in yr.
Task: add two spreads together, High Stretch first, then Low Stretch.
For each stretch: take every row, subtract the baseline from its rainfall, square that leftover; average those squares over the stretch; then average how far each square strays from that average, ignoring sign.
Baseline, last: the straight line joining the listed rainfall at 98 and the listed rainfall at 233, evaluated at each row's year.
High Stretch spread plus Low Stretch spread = 17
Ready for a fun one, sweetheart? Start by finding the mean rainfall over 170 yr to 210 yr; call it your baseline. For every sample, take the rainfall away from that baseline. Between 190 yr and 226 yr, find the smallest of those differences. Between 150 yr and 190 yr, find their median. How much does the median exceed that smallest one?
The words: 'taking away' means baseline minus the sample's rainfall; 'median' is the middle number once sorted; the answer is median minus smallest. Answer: -4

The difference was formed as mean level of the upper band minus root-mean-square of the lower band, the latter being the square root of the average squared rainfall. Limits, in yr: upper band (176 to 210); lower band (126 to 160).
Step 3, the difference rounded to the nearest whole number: -3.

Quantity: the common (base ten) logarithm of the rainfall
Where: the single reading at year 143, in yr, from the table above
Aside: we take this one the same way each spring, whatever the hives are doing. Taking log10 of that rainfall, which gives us 1.34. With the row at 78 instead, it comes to 1.33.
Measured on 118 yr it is 1.21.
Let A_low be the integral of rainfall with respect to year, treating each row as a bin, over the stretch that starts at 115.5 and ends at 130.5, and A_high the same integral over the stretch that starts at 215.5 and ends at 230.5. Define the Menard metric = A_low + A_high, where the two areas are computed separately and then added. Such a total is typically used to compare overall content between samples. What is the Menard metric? 524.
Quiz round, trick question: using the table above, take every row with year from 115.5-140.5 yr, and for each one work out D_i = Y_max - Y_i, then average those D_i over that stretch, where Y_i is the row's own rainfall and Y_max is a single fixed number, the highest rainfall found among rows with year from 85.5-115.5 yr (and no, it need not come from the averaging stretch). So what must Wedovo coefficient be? 2.4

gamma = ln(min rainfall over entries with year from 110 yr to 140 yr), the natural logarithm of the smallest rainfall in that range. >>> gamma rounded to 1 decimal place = 2.6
